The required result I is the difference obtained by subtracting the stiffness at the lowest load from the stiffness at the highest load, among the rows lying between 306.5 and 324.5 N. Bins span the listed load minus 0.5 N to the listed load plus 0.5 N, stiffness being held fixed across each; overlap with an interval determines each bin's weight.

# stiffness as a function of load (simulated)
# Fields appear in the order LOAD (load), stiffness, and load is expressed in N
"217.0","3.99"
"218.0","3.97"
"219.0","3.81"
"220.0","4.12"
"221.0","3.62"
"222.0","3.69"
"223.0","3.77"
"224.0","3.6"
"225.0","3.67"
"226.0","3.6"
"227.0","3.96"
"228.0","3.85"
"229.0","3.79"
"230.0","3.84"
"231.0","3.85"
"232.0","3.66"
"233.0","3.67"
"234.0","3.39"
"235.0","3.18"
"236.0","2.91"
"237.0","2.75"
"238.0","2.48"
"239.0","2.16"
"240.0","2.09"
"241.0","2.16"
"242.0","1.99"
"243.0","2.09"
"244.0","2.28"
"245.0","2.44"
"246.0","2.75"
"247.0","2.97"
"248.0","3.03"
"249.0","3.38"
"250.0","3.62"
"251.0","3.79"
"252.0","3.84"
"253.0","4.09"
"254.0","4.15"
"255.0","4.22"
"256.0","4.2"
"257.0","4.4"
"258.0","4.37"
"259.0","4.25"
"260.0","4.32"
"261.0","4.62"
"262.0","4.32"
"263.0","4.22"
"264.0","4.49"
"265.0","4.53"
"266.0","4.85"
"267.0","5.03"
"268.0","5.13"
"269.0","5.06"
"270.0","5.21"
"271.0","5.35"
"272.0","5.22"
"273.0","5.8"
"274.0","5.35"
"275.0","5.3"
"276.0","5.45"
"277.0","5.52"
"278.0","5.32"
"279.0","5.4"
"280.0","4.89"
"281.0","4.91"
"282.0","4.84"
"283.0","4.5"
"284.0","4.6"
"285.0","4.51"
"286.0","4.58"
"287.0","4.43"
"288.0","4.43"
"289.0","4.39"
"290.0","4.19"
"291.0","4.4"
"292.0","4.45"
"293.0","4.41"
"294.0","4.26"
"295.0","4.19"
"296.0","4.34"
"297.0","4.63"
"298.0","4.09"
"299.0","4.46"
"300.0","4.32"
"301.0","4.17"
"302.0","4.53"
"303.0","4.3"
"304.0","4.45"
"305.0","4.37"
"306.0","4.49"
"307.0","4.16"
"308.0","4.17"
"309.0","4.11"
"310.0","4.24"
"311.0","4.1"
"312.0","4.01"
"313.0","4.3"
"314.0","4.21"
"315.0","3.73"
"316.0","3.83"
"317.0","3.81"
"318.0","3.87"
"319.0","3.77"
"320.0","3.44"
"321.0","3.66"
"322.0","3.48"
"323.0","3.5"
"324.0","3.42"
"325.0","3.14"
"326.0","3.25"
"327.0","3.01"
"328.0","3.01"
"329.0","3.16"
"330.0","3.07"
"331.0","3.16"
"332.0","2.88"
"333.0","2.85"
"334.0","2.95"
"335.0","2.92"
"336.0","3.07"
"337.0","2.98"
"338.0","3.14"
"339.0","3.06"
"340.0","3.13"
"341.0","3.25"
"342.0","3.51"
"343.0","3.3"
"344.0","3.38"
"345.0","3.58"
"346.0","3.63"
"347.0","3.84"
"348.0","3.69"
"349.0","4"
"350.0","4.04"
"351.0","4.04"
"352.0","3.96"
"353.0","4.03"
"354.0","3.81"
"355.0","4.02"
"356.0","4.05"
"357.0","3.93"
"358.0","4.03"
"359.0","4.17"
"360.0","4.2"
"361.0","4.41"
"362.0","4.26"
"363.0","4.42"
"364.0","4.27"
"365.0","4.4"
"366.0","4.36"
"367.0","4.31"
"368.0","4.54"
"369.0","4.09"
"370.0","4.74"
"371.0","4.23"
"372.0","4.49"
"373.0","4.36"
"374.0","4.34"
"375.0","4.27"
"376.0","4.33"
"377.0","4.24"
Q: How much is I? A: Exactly -0.7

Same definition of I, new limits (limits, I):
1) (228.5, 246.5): -1.0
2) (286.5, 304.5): 0.0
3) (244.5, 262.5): 1.9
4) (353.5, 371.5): 0.4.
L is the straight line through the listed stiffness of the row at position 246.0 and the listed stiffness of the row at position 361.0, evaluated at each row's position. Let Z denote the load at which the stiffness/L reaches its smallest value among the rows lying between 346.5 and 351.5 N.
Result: 348.0 N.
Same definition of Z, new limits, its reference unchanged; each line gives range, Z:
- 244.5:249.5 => 245.0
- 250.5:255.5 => 251.0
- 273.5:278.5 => 278.0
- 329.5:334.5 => 333.0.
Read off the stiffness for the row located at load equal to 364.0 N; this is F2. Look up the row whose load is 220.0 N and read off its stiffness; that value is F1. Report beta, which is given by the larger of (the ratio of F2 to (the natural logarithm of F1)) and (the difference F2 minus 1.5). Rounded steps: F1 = 4.12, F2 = 4.27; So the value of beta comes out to 3.02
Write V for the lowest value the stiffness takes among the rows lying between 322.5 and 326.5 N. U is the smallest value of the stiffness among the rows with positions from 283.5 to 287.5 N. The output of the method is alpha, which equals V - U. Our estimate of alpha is -1.3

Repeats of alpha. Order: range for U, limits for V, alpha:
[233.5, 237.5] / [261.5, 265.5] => 1.5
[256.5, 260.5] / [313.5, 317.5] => -0.5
